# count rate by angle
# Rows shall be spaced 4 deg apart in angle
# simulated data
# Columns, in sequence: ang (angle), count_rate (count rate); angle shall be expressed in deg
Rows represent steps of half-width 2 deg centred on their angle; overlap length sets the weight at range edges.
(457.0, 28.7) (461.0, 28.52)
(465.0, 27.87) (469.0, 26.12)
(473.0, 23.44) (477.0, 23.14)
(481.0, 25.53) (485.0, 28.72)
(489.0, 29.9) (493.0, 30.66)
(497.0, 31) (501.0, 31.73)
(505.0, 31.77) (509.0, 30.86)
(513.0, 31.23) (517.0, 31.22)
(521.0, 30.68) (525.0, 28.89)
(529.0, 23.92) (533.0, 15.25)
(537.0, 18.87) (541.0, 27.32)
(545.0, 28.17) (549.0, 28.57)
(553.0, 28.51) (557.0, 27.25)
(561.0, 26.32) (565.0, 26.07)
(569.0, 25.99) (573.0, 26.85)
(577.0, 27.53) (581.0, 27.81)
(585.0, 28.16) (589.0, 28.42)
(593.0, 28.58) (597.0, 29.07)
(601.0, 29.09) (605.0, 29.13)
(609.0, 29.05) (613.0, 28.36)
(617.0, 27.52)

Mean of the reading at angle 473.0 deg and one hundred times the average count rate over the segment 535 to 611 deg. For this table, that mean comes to 1382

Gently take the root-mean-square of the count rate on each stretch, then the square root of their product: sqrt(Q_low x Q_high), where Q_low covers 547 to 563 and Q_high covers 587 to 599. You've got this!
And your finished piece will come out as 28.2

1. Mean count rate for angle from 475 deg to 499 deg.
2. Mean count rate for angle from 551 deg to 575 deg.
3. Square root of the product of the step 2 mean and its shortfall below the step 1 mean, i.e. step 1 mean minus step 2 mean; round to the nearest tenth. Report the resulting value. 6.0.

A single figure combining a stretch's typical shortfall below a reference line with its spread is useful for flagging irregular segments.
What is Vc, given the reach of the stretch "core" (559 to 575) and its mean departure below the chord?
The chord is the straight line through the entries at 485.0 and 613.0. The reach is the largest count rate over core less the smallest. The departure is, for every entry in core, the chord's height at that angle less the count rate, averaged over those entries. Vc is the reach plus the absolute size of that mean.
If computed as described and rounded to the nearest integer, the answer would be 3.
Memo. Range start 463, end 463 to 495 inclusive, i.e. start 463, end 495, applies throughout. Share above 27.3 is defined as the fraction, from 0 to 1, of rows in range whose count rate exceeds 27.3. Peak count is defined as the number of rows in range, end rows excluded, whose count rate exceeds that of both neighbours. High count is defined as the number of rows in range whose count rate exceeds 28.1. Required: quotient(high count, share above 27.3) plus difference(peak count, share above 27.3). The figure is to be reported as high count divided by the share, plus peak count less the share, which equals 5.5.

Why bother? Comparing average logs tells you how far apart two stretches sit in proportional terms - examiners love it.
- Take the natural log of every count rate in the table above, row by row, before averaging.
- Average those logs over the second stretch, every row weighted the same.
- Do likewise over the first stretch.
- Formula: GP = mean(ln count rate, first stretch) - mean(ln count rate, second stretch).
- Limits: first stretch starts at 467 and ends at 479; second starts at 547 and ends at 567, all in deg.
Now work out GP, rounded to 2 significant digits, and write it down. -0.12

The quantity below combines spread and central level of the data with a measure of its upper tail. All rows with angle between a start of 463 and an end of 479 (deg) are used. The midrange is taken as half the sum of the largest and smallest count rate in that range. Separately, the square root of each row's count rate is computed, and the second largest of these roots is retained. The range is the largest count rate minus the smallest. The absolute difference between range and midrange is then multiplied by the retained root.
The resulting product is 106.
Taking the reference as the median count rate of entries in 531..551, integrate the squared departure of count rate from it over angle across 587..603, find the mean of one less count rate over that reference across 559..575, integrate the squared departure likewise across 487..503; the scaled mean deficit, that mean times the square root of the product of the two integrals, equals 3.2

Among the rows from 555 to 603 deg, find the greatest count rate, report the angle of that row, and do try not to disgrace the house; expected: 601.0 deg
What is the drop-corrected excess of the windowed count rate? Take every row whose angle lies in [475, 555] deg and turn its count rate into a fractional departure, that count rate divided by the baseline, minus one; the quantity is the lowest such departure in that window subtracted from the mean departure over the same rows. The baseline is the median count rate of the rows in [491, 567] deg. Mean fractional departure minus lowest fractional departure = 0.44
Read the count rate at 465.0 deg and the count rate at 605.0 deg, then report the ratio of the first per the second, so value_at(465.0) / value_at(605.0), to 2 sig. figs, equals 0.96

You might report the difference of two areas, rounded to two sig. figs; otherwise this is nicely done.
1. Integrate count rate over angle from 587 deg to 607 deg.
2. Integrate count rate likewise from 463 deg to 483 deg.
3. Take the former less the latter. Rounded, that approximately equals 73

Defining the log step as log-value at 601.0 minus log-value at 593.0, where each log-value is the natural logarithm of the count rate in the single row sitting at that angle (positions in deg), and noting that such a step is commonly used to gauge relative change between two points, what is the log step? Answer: 0.02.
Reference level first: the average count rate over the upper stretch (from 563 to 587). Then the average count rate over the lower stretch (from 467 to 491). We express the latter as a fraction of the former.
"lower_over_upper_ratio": 0.97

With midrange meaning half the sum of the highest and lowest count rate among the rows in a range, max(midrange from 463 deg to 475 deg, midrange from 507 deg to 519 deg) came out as 31.0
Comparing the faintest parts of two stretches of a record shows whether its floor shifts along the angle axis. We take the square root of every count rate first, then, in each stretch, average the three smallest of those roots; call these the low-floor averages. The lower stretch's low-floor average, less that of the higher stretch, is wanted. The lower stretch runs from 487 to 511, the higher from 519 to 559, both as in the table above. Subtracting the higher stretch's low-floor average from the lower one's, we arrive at 1.14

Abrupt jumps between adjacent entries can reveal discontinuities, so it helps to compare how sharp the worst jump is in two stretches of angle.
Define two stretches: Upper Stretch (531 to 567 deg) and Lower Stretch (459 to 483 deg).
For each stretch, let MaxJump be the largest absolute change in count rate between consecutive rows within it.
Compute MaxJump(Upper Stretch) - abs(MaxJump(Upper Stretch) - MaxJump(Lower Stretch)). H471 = 2.7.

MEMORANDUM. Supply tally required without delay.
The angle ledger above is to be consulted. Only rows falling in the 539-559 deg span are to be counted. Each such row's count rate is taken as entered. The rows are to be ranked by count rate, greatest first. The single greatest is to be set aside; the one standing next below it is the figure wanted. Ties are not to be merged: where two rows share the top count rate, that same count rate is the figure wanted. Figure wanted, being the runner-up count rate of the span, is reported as 28.51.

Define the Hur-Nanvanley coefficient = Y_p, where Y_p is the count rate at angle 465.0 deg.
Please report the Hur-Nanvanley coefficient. 27.87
